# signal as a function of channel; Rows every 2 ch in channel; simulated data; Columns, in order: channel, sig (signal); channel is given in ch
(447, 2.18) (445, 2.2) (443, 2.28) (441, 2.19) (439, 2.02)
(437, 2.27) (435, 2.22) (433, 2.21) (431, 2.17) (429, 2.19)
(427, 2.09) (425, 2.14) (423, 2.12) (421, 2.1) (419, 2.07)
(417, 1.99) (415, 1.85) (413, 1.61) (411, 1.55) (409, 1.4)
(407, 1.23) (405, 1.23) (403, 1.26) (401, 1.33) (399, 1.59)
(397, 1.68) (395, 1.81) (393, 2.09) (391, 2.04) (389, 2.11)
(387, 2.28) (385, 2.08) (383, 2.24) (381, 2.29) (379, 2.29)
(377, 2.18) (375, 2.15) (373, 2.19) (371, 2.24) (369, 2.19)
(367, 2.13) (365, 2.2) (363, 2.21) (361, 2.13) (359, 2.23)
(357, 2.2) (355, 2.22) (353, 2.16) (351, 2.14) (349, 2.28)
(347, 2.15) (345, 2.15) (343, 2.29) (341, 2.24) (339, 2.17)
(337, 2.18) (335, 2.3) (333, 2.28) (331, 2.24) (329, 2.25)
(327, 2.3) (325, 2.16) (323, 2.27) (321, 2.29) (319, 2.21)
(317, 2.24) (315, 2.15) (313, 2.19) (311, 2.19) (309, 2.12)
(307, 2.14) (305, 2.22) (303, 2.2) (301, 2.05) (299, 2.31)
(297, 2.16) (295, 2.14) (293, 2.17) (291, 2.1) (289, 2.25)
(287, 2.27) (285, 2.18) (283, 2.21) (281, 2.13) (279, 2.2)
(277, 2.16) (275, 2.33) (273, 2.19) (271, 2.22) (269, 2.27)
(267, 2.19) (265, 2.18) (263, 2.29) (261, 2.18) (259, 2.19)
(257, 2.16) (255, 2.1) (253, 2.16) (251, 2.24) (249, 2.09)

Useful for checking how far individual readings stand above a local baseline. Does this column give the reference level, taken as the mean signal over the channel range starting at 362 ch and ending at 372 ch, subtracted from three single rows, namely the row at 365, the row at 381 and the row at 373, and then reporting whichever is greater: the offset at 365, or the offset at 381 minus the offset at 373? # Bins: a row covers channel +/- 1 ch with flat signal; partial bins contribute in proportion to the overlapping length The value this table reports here 0.10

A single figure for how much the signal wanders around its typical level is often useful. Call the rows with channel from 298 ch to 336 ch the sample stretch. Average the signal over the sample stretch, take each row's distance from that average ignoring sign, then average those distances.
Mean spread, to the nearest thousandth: 0.057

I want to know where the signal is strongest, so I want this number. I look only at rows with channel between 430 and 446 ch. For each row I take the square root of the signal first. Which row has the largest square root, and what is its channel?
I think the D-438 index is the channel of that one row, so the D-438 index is 443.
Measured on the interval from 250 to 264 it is 263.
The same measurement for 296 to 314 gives 299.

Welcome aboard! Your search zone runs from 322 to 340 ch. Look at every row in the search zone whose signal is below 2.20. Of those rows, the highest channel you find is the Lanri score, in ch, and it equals 339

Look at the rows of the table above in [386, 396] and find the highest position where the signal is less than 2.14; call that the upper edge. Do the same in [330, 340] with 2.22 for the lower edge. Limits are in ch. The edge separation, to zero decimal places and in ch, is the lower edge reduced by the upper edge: -56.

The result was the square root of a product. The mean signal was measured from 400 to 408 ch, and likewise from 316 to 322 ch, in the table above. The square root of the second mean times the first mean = 1.68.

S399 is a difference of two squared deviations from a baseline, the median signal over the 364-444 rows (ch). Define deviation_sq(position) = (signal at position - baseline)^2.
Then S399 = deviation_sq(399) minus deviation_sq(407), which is -0.508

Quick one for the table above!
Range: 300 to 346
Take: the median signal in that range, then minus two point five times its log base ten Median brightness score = -0.86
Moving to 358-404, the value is -0.83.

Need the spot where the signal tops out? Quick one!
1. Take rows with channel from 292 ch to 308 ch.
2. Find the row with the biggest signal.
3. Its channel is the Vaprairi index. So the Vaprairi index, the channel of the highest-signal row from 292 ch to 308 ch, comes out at 299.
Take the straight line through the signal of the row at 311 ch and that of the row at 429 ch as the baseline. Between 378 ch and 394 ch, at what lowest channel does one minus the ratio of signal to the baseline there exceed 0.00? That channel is 385 ch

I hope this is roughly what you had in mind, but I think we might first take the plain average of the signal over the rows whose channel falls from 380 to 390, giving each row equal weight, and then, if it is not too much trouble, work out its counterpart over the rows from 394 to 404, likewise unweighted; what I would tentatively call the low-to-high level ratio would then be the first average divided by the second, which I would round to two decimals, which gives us 1.43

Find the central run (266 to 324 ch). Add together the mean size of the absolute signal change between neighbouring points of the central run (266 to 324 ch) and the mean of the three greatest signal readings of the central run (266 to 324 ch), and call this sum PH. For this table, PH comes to 2.38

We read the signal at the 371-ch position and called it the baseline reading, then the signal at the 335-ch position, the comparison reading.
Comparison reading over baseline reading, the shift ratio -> 1.03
